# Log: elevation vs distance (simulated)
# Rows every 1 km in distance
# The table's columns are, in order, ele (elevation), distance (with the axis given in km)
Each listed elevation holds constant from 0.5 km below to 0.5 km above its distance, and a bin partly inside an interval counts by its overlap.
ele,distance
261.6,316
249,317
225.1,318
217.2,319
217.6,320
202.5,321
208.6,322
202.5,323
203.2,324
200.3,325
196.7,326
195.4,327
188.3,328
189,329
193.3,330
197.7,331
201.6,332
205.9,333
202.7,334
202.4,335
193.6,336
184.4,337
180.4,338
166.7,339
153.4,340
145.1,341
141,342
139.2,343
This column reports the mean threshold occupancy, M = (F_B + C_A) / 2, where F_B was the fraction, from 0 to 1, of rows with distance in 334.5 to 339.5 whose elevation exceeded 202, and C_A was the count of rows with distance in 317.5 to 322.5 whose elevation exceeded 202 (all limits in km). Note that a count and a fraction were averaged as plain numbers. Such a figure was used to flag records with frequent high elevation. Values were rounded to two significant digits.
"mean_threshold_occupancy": 2.6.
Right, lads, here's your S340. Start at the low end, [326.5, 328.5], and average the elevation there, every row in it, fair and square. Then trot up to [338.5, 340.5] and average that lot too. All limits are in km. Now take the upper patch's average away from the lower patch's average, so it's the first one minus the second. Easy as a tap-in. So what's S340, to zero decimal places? 32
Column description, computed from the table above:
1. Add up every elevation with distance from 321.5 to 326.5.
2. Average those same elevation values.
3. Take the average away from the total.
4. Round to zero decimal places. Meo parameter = 809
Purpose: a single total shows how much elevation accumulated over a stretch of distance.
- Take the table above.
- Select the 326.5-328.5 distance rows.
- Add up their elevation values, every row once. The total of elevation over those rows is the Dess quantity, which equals 384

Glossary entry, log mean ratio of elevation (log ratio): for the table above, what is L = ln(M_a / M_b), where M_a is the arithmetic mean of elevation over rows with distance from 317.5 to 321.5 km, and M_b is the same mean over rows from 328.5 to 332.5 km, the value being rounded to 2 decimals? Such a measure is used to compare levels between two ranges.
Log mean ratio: 0.10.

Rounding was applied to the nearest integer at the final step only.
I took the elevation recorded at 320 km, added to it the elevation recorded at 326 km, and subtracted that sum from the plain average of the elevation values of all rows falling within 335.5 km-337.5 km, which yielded -225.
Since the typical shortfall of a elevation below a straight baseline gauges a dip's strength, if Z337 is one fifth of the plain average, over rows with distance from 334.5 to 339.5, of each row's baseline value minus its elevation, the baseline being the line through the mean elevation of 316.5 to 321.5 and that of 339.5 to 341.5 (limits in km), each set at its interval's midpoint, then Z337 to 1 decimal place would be -4.9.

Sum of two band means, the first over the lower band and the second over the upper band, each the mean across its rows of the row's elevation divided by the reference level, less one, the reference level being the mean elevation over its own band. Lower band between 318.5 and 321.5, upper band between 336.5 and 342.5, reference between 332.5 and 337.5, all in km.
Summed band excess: -0.11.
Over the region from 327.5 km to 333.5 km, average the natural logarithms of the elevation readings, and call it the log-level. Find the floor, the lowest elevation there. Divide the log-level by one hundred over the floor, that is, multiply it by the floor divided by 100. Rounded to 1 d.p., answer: 9.9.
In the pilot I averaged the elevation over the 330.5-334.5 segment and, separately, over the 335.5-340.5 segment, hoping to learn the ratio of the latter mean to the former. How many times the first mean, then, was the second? 0.87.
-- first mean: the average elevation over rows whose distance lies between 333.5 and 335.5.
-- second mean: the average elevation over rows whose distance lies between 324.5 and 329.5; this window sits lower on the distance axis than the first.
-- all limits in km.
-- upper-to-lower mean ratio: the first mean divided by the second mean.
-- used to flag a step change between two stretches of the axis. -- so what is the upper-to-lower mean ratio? 1.04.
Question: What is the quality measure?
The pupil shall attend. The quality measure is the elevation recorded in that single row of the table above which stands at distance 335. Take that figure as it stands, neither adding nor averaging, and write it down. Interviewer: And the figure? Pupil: 202.4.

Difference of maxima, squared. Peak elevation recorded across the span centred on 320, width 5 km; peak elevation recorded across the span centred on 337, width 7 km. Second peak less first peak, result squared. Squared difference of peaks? 502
